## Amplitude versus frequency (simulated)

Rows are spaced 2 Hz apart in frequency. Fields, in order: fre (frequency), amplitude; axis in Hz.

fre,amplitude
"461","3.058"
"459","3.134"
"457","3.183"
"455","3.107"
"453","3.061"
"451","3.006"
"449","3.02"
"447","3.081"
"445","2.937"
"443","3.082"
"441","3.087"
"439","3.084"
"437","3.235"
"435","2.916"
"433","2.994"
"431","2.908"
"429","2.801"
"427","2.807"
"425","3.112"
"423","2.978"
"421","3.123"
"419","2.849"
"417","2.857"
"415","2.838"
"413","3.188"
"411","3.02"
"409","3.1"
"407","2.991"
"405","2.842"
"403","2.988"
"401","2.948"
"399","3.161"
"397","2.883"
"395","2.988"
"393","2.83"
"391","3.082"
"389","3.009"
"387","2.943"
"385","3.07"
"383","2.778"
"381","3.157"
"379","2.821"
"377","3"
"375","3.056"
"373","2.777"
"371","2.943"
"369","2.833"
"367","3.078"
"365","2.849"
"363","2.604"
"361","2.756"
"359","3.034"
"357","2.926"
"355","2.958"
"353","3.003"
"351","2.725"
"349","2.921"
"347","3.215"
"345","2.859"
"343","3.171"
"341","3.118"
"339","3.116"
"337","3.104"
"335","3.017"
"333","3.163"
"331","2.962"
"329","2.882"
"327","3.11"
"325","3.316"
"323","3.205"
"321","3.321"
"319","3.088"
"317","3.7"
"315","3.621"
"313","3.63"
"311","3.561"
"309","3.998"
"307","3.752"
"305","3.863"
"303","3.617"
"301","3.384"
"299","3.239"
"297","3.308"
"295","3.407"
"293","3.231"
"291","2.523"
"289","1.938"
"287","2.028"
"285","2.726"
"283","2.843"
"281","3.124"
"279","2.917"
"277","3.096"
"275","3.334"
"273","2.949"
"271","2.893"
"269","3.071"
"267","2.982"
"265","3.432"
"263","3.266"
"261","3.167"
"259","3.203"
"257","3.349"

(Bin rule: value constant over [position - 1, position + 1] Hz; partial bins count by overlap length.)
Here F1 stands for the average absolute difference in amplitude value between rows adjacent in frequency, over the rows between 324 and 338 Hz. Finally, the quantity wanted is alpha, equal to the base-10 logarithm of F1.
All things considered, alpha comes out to -0.80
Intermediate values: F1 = 0.16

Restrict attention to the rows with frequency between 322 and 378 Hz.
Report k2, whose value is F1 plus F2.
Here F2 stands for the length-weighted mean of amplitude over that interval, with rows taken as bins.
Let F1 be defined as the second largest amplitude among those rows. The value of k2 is 6.20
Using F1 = 3.215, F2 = 2.99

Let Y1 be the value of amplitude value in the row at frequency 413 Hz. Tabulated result 3.188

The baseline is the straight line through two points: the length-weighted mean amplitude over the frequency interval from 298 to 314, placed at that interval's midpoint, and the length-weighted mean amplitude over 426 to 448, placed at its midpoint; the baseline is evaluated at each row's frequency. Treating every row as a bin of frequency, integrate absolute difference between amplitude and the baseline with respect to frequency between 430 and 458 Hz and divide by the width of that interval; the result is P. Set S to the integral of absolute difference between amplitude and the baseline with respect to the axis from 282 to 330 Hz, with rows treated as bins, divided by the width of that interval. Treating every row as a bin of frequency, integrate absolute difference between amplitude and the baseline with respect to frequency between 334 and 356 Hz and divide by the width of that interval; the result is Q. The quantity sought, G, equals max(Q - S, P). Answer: 0.1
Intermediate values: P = 0.1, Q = 0.42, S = 0.49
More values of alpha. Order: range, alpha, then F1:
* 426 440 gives -0.90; 0.12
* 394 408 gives -0.81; 0.16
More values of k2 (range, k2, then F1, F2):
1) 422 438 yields 6.08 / 3.112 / 2.97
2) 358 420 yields 6.11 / 3.161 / 2.94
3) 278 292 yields 5.50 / 2.917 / 2.59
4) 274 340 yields 7.05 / 3.863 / 3.19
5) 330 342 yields 6.20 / 3.118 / 3.08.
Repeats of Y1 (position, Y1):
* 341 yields 3.118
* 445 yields 2.937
